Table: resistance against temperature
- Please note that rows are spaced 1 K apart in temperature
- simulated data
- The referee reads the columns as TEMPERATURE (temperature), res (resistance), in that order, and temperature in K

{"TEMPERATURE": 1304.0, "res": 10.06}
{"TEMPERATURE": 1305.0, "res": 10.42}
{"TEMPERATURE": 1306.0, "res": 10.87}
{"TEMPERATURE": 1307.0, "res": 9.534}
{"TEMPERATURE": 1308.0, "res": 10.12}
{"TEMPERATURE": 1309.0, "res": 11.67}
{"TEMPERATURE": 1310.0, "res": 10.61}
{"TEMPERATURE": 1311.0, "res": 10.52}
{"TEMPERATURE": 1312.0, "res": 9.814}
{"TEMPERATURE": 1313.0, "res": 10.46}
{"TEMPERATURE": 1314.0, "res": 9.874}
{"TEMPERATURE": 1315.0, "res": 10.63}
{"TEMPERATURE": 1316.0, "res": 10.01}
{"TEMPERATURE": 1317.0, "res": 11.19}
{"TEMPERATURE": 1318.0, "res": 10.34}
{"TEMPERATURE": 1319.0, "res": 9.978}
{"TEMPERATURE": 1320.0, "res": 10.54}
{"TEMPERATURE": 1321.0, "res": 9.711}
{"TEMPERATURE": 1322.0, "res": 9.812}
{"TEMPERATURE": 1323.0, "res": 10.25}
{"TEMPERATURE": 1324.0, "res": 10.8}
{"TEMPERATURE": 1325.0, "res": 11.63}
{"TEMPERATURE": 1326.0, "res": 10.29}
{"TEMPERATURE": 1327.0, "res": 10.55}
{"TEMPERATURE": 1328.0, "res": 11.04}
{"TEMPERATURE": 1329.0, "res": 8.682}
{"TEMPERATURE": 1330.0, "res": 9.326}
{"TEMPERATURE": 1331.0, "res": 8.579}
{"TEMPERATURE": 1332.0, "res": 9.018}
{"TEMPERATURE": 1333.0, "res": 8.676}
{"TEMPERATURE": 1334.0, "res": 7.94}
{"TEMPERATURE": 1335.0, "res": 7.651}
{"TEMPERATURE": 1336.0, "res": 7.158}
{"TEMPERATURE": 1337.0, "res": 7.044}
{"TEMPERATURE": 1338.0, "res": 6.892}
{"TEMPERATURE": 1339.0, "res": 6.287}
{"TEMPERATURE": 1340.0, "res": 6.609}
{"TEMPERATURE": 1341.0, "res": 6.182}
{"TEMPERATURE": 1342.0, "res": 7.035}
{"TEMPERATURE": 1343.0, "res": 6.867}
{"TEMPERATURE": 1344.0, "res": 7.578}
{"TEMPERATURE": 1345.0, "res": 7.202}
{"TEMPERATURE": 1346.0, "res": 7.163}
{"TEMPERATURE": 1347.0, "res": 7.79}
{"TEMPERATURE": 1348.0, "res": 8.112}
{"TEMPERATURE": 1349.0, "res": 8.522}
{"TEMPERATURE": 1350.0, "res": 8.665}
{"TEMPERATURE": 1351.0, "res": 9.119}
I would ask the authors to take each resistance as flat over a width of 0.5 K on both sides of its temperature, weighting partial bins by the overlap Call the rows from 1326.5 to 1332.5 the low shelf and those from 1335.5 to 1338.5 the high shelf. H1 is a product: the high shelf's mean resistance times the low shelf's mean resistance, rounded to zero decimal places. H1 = 67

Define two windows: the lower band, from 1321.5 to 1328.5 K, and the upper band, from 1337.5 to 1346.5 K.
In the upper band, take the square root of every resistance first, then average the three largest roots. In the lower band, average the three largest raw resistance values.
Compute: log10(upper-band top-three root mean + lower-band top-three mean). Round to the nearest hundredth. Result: 1.14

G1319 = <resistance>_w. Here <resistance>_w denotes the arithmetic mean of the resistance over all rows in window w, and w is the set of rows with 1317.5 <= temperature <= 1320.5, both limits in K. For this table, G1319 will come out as 10.3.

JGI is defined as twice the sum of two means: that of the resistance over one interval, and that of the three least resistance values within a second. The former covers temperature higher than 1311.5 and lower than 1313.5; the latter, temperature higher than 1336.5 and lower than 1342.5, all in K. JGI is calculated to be 33.0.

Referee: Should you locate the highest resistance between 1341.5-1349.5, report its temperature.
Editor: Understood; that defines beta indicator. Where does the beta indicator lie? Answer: 1349.0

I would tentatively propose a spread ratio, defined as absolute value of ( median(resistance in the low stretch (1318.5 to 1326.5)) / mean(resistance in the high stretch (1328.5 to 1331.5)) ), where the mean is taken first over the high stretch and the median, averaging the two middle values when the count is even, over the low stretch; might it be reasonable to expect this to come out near 1.16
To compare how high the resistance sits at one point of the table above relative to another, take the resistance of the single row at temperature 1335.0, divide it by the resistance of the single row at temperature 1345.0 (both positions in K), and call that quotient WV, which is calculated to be 1.06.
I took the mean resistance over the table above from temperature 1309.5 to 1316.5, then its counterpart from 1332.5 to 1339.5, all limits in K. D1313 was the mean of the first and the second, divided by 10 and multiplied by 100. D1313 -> 88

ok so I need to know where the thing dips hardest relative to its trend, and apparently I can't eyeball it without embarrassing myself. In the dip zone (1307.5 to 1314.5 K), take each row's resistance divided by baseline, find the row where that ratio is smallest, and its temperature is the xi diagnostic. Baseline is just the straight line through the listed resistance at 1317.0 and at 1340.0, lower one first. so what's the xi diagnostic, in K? 1308.0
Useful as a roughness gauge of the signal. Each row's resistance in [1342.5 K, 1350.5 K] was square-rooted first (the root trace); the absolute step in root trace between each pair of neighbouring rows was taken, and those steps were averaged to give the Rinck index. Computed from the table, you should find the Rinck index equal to 0.068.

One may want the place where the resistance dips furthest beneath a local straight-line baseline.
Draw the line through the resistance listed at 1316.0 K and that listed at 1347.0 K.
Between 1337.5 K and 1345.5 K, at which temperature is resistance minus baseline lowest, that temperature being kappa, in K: 1339.0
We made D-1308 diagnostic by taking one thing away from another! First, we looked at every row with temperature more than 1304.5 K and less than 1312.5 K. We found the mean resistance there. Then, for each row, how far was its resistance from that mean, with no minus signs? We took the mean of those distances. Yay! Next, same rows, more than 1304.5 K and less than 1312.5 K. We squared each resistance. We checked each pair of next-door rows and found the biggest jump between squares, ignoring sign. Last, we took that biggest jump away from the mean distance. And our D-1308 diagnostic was -33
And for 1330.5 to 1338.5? -12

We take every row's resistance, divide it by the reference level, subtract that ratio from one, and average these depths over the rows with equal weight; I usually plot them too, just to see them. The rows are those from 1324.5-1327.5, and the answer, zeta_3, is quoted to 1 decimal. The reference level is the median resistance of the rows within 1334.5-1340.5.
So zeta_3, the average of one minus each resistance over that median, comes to -0.6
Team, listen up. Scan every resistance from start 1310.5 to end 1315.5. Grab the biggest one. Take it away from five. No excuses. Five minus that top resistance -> -5.6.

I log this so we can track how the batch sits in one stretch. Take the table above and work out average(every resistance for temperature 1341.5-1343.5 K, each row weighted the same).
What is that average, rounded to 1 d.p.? 7.0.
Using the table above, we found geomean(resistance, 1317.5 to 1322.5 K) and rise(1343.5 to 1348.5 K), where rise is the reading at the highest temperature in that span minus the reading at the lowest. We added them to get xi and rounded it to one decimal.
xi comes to 10.6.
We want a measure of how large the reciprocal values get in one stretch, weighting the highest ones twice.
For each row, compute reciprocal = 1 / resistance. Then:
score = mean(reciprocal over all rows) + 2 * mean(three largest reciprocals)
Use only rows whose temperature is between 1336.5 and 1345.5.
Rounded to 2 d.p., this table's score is 0.46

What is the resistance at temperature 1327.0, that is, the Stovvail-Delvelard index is 10.55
